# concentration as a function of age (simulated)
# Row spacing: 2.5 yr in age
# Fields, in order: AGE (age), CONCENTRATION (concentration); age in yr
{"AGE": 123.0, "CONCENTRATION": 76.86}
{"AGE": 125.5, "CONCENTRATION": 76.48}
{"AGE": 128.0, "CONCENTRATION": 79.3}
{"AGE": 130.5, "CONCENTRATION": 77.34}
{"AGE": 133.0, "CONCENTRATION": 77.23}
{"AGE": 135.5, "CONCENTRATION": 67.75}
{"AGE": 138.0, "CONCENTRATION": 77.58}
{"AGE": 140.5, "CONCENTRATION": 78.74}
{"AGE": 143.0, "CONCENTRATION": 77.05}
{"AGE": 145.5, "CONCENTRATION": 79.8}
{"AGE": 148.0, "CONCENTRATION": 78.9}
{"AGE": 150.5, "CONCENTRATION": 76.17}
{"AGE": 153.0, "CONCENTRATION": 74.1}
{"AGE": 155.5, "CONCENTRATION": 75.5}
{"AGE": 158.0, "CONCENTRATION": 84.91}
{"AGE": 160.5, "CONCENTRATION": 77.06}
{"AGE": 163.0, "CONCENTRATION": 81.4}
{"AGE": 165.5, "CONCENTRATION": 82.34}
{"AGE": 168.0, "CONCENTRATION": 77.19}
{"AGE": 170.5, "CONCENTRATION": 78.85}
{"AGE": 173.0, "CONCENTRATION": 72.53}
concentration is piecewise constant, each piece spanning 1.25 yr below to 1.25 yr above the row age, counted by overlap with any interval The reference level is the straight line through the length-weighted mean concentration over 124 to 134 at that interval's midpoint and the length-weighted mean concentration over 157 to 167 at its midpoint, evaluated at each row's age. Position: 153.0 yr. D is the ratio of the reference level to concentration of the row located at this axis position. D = 1.08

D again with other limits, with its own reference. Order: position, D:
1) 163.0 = 1.00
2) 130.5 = 1.01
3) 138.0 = 1.01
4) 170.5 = 1.04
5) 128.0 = 0.98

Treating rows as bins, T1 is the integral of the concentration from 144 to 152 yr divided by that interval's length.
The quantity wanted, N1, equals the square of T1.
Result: 6103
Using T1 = 78.1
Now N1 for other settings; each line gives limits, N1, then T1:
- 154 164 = 6326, 79.5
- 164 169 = 6396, 80.0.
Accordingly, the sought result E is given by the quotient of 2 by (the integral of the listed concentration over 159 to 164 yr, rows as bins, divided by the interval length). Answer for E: 0.0252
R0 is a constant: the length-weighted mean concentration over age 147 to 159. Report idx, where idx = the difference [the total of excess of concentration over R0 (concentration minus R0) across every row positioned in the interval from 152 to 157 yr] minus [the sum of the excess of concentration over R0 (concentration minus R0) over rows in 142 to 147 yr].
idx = -7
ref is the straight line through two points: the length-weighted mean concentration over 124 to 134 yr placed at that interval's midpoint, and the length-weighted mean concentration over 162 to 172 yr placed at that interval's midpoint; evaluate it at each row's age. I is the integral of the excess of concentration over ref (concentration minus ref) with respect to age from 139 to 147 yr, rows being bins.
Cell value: 1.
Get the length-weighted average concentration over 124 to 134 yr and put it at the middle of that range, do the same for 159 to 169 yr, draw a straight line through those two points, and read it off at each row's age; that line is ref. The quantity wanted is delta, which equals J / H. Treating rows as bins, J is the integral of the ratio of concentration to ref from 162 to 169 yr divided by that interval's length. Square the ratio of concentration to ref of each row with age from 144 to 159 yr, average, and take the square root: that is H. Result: 1.016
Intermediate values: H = 0.99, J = 1.01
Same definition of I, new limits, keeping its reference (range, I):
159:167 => 7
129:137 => -27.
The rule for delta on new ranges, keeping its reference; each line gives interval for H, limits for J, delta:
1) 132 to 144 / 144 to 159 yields 1.020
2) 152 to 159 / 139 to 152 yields 1.004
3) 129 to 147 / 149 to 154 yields 0.974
